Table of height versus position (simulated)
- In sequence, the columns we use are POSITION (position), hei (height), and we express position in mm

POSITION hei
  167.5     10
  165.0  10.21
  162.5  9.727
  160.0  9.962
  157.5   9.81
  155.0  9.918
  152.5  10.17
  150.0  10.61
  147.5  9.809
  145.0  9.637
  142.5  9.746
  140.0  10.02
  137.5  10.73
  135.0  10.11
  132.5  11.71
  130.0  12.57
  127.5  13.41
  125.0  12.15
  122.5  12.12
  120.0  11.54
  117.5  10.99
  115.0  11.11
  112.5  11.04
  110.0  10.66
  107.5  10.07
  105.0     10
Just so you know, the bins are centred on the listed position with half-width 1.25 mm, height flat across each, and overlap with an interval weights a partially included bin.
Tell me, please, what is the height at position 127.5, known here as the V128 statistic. 13.41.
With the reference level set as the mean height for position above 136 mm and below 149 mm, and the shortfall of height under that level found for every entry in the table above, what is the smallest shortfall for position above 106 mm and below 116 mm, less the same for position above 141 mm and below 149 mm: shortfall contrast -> -1.3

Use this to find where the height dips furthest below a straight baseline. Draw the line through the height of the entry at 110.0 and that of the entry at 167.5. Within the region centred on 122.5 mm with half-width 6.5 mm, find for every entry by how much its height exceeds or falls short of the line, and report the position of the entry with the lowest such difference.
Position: 117.5 mm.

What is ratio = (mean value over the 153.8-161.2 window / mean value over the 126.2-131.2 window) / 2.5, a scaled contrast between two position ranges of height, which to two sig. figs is 0.30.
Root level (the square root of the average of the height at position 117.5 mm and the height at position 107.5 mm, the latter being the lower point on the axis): 3.24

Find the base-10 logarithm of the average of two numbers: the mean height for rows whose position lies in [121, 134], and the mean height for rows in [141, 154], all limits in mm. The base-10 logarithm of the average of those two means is 1.05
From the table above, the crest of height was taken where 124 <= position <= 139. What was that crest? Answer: 13.41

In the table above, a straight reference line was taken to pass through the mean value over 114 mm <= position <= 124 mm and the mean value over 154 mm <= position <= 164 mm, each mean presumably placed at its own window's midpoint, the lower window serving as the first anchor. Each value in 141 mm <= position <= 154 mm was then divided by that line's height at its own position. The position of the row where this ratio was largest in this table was 150.0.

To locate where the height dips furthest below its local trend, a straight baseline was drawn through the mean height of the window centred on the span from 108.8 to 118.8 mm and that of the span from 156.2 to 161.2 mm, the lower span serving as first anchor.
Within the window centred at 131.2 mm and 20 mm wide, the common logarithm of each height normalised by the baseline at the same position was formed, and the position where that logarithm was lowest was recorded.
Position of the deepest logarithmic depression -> 135.0 mm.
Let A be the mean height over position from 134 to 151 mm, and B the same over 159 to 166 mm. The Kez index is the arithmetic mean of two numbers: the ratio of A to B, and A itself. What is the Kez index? 5.55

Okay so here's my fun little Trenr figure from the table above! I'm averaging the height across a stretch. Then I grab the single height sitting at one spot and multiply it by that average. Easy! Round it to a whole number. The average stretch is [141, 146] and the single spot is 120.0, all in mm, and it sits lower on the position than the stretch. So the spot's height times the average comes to 112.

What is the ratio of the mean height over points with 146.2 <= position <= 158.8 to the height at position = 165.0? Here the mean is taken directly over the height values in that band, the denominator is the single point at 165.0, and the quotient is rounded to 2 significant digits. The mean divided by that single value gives 0.99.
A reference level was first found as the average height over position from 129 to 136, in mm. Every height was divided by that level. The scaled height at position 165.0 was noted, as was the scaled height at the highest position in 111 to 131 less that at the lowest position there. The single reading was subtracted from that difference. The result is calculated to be -0.76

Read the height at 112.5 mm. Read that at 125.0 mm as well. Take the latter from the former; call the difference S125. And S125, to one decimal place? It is -1.1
